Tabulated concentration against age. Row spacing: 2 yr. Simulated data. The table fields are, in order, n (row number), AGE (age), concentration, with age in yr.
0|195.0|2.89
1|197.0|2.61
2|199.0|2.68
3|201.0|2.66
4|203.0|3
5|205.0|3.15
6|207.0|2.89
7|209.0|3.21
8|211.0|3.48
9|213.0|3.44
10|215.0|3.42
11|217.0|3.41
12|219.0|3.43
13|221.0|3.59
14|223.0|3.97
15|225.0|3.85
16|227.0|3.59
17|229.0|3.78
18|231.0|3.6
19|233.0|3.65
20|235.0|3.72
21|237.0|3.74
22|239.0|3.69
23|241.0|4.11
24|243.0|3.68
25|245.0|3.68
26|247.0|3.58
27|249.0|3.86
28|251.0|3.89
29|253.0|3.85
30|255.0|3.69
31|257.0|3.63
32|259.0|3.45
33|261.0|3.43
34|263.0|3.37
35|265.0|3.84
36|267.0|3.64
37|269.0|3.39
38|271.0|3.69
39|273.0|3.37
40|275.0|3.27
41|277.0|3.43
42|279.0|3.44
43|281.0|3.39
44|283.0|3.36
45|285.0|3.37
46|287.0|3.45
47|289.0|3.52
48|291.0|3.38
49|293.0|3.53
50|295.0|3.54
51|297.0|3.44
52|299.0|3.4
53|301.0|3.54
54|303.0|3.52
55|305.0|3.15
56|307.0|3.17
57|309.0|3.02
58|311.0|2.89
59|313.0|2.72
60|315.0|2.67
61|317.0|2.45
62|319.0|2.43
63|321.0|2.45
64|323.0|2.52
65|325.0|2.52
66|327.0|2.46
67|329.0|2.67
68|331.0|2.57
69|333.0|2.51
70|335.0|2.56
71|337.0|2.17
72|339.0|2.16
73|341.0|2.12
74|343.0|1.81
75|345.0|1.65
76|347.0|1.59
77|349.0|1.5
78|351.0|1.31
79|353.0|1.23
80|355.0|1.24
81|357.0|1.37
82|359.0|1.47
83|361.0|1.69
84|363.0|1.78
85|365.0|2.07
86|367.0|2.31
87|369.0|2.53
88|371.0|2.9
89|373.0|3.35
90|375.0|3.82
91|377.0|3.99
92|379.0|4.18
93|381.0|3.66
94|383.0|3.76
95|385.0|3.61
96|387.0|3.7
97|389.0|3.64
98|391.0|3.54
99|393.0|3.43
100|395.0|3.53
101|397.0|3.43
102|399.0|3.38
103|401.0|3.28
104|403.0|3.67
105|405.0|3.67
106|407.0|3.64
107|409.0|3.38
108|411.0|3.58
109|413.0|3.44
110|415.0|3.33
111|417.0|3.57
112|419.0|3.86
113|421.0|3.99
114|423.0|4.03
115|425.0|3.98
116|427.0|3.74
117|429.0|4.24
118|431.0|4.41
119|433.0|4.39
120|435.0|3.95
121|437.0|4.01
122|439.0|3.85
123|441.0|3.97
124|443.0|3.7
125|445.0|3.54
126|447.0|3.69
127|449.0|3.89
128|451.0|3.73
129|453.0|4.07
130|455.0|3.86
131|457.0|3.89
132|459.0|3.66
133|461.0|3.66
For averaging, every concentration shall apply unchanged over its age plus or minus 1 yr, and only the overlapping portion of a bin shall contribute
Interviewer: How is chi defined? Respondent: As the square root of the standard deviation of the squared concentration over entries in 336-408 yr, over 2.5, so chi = 0.91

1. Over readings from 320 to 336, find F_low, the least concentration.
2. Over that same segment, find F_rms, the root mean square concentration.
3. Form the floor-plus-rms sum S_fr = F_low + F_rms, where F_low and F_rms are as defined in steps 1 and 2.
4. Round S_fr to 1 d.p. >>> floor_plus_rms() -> 5.0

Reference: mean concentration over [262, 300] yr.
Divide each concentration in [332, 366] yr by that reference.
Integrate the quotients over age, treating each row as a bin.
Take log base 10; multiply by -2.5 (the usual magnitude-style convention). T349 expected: -3.1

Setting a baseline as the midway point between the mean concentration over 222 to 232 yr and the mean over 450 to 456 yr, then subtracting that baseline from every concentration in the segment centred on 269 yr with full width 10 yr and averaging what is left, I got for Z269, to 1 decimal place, -0.2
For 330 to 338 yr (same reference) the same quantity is -1.4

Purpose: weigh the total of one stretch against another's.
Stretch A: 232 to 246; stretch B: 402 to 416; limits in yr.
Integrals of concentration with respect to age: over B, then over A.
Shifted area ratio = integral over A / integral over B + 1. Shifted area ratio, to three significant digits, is 2.06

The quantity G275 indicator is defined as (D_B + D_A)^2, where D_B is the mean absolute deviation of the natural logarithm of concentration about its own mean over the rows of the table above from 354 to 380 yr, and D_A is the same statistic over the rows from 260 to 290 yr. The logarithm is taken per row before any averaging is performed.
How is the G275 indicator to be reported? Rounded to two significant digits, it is 0.15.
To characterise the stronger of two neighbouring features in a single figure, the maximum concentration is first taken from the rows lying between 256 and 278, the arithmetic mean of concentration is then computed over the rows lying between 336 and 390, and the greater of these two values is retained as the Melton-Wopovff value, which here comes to 3.8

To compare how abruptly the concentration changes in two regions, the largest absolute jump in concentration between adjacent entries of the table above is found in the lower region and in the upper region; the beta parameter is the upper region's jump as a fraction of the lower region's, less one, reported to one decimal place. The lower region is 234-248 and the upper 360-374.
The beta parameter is 0.0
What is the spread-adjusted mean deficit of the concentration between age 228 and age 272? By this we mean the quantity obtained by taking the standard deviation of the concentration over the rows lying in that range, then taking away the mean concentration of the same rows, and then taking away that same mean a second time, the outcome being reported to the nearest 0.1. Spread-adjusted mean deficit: -7.2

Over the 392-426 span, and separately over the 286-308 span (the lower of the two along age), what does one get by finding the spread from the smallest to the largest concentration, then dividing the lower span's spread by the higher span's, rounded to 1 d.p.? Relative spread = 0.5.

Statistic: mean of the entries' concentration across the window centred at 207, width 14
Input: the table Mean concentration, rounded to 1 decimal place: 3.1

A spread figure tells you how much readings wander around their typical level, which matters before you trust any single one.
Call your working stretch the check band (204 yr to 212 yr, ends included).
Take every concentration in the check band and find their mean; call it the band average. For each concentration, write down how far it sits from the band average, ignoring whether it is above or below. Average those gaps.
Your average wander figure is 0.16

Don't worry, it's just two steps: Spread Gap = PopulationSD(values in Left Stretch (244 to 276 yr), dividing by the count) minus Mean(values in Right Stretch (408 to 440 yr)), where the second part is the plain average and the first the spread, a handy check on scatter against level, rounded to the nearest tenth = -3.7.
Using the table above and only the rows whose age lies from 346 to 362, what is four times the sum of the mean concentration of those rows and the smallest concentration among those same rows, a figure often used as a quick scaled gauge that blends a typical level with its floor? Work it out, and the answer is 10.6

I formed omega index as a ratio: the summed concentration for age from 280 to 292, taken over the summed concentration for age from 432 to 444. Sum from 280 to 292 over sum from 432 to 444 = 0.86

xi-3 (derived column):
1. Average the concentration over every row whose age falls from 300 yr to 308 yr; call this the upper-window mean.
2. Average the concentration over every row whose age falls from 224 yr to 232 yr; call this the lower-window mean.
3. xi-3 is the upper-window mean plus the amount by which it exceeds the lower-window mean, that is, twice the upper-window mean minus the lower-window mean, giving 3.0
